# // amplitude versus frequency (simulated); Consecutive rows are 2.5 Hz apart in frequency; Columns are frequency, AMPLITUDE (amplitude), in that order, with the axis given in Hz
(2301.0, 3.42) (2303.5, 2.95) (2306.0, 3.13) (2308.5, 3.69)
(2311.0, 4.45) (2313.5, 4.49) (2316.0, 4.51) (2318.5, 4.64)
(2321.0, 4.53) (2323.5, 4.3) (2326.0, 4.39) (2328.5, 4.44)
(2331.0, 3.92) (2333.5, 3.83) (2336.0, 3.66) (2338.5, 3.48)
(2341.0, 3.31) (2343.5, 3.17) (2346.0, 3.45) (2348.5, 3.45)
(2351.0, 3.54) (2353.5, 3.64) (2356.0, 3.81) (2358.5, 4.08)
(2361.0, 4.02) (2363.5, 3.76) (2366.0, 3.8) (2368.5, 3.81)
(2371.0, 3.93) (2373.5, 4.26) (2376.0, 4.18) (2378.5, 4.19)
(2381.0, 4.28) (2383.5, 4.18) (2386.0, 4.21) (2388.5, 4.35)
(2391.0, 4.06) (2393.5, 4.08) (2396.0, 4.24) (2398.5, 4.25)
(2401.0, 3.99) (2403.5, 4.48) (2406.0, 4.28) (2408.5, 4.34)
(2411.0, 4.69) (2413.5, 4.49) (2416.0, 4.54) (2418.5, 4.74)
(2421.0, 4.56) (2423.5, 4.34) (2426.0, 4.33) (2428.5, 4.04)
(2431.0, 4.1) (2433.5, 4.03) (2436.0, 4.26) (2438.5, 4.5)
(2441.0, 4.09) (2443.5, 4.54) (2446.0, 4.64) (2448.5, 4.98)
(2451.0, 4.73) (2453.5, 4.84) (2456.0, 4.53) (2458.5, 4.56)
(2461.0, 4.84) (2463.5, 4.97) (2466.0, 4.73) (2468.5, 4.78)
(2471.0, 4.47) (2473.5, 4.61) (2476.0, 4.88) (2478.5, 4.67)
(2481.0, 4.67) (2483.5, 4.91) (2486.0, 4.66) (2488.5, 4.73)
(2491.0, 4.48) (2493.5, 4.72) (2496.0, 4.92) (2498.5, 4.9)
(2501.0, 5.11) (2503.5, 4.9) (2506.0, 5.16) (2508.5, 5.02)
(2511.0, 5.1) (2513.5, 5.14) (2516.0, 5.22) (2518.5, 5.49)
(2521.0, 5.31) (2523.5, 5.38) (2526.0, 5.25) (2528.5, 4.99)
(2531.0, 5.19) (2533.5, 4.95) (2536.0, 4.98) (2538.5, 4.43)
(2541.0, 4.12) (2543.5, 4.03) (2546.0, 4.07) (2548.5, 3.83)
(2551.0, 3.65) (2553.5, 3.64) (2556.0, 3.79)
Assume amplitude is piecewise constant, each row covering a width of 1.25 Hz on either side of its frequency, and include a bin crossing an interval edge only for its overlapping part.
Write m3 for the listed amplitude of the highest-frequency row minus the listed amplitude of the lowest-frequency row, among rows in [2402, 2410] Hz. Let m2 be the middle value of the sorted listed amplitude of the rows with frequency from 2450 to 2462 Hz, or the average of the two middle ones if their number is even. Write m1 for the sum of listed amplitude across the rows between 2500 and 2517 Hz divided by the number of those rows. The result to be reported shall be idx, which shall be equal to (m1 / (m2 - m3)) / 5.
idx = 0.209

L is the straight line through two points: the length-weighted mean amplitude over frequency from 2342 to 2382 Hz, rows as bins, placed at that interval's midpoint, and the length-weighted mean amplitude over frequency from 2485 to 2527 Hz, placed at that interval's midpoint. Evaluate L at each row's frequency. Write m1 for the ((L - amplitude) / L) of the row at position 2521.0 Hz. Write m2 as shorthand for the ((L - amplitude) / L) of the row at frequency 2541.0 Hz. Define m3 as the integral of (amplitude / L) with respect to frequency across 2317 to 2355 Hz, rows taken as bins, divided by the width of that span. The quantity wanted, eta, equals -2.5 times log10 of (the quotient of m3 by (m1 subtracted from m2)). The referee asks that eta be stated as -1.6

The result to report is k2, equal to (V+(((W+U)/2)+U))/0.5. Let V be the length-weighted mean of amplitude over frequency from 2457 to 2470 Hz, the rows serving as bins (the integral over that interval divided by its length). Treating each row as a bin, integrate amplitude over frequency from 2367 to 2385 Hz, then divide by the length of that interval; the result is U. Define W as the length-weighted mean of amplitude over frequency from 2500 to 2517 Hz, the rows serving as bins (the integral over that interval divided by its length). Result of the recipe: 27.0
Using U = 4.1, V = 4.77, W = 5.09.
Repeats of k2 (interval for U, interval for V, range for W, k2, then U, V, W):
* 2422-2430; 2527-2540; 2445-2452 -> 27.3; 4.2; 4.90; 4.79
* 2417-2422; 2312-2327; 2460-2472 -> 27.7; 4.6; 4.48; 4.76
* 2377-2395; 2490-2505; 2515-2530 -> 27.6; 4.2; 4.85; 5.27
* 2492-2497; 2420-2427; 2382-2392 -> 27.4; 4.8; 4.41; 4.21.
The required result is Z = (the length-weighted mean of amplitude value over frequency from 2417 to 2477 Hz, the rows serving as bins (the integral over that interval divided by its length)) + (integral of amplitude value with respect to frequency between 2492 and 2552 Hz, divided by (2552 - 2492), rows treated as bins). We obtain 9.4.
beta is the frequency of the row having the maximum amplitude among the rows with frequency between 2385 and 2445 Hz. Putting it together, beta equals 2418.5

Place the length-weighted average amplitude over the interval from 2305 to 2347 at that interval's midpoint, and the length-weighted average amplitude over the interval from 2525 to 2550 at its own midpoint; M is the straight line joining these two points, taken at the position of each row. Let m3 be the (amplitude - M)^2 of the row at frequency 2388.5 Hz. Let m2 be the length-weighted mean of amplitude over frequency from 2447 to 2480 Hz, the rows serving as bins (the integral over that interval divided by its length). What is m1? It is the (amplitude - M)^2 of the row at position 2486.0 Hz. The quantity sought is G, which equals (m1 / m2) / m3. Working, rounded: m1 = 0.056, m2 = 4.74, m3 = 0.04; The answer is 0.3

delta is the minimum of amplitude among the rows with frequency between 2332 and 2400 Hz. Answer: 3.17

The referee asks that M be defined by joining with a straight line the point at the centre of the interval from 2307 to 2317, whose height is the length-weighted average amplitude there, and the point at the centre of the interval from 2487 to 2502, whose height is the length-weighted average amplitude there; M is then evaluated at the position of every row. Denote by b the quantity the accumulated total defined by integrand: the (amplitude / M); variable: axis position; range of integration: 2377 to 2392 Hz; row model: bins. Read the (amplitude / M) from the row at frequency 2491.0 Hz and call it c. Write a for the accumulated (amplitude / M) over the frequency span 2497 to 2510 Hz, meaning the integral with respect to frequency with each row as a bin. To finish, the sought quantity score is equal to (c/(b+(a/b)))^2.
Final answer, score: 0.0038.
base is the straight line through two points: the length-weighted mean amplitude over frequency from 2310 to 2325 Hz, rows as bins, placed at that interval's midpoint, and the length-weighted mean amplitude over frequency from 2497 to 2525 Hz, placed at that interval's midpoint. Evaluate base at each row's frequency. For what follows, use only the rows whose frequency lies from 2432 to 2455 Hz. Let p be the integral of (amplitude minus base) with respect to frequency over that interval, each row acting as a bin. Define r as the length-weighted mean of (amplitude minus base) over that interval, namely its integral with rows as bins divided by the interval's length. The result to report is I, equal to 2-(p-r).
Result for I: 11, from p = -10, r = -0.41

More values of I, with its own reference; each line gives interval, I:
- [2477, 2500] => 9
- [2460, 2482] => 8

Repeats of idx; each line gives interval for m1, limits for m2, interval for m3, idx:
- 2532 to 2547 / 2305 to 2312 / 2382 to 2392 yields 0.233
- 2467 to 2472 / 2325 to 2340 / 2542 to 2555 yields 0.217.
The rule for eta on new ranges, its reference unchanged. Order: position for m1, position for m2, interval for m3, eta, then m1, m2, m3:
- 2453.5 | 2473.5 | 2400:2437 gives -2.7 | -0.05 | 0.03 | 1.012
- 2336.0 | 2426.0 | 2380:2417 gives -4.3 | -0.01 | 0.01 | 1.039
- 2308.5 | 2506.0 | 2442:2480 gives -3.0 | -0.09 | -0.03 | 1.013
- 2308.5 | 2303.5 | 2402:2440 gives -1.7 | -0.09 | 0.12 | 1.014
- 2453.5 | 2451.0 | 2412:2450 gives -4.3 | -0.05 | -0.03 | 1.003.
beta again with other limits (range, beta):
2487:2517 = 2516.0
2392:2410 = 2403.5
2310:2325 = 2318.5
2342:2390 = 2388.5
